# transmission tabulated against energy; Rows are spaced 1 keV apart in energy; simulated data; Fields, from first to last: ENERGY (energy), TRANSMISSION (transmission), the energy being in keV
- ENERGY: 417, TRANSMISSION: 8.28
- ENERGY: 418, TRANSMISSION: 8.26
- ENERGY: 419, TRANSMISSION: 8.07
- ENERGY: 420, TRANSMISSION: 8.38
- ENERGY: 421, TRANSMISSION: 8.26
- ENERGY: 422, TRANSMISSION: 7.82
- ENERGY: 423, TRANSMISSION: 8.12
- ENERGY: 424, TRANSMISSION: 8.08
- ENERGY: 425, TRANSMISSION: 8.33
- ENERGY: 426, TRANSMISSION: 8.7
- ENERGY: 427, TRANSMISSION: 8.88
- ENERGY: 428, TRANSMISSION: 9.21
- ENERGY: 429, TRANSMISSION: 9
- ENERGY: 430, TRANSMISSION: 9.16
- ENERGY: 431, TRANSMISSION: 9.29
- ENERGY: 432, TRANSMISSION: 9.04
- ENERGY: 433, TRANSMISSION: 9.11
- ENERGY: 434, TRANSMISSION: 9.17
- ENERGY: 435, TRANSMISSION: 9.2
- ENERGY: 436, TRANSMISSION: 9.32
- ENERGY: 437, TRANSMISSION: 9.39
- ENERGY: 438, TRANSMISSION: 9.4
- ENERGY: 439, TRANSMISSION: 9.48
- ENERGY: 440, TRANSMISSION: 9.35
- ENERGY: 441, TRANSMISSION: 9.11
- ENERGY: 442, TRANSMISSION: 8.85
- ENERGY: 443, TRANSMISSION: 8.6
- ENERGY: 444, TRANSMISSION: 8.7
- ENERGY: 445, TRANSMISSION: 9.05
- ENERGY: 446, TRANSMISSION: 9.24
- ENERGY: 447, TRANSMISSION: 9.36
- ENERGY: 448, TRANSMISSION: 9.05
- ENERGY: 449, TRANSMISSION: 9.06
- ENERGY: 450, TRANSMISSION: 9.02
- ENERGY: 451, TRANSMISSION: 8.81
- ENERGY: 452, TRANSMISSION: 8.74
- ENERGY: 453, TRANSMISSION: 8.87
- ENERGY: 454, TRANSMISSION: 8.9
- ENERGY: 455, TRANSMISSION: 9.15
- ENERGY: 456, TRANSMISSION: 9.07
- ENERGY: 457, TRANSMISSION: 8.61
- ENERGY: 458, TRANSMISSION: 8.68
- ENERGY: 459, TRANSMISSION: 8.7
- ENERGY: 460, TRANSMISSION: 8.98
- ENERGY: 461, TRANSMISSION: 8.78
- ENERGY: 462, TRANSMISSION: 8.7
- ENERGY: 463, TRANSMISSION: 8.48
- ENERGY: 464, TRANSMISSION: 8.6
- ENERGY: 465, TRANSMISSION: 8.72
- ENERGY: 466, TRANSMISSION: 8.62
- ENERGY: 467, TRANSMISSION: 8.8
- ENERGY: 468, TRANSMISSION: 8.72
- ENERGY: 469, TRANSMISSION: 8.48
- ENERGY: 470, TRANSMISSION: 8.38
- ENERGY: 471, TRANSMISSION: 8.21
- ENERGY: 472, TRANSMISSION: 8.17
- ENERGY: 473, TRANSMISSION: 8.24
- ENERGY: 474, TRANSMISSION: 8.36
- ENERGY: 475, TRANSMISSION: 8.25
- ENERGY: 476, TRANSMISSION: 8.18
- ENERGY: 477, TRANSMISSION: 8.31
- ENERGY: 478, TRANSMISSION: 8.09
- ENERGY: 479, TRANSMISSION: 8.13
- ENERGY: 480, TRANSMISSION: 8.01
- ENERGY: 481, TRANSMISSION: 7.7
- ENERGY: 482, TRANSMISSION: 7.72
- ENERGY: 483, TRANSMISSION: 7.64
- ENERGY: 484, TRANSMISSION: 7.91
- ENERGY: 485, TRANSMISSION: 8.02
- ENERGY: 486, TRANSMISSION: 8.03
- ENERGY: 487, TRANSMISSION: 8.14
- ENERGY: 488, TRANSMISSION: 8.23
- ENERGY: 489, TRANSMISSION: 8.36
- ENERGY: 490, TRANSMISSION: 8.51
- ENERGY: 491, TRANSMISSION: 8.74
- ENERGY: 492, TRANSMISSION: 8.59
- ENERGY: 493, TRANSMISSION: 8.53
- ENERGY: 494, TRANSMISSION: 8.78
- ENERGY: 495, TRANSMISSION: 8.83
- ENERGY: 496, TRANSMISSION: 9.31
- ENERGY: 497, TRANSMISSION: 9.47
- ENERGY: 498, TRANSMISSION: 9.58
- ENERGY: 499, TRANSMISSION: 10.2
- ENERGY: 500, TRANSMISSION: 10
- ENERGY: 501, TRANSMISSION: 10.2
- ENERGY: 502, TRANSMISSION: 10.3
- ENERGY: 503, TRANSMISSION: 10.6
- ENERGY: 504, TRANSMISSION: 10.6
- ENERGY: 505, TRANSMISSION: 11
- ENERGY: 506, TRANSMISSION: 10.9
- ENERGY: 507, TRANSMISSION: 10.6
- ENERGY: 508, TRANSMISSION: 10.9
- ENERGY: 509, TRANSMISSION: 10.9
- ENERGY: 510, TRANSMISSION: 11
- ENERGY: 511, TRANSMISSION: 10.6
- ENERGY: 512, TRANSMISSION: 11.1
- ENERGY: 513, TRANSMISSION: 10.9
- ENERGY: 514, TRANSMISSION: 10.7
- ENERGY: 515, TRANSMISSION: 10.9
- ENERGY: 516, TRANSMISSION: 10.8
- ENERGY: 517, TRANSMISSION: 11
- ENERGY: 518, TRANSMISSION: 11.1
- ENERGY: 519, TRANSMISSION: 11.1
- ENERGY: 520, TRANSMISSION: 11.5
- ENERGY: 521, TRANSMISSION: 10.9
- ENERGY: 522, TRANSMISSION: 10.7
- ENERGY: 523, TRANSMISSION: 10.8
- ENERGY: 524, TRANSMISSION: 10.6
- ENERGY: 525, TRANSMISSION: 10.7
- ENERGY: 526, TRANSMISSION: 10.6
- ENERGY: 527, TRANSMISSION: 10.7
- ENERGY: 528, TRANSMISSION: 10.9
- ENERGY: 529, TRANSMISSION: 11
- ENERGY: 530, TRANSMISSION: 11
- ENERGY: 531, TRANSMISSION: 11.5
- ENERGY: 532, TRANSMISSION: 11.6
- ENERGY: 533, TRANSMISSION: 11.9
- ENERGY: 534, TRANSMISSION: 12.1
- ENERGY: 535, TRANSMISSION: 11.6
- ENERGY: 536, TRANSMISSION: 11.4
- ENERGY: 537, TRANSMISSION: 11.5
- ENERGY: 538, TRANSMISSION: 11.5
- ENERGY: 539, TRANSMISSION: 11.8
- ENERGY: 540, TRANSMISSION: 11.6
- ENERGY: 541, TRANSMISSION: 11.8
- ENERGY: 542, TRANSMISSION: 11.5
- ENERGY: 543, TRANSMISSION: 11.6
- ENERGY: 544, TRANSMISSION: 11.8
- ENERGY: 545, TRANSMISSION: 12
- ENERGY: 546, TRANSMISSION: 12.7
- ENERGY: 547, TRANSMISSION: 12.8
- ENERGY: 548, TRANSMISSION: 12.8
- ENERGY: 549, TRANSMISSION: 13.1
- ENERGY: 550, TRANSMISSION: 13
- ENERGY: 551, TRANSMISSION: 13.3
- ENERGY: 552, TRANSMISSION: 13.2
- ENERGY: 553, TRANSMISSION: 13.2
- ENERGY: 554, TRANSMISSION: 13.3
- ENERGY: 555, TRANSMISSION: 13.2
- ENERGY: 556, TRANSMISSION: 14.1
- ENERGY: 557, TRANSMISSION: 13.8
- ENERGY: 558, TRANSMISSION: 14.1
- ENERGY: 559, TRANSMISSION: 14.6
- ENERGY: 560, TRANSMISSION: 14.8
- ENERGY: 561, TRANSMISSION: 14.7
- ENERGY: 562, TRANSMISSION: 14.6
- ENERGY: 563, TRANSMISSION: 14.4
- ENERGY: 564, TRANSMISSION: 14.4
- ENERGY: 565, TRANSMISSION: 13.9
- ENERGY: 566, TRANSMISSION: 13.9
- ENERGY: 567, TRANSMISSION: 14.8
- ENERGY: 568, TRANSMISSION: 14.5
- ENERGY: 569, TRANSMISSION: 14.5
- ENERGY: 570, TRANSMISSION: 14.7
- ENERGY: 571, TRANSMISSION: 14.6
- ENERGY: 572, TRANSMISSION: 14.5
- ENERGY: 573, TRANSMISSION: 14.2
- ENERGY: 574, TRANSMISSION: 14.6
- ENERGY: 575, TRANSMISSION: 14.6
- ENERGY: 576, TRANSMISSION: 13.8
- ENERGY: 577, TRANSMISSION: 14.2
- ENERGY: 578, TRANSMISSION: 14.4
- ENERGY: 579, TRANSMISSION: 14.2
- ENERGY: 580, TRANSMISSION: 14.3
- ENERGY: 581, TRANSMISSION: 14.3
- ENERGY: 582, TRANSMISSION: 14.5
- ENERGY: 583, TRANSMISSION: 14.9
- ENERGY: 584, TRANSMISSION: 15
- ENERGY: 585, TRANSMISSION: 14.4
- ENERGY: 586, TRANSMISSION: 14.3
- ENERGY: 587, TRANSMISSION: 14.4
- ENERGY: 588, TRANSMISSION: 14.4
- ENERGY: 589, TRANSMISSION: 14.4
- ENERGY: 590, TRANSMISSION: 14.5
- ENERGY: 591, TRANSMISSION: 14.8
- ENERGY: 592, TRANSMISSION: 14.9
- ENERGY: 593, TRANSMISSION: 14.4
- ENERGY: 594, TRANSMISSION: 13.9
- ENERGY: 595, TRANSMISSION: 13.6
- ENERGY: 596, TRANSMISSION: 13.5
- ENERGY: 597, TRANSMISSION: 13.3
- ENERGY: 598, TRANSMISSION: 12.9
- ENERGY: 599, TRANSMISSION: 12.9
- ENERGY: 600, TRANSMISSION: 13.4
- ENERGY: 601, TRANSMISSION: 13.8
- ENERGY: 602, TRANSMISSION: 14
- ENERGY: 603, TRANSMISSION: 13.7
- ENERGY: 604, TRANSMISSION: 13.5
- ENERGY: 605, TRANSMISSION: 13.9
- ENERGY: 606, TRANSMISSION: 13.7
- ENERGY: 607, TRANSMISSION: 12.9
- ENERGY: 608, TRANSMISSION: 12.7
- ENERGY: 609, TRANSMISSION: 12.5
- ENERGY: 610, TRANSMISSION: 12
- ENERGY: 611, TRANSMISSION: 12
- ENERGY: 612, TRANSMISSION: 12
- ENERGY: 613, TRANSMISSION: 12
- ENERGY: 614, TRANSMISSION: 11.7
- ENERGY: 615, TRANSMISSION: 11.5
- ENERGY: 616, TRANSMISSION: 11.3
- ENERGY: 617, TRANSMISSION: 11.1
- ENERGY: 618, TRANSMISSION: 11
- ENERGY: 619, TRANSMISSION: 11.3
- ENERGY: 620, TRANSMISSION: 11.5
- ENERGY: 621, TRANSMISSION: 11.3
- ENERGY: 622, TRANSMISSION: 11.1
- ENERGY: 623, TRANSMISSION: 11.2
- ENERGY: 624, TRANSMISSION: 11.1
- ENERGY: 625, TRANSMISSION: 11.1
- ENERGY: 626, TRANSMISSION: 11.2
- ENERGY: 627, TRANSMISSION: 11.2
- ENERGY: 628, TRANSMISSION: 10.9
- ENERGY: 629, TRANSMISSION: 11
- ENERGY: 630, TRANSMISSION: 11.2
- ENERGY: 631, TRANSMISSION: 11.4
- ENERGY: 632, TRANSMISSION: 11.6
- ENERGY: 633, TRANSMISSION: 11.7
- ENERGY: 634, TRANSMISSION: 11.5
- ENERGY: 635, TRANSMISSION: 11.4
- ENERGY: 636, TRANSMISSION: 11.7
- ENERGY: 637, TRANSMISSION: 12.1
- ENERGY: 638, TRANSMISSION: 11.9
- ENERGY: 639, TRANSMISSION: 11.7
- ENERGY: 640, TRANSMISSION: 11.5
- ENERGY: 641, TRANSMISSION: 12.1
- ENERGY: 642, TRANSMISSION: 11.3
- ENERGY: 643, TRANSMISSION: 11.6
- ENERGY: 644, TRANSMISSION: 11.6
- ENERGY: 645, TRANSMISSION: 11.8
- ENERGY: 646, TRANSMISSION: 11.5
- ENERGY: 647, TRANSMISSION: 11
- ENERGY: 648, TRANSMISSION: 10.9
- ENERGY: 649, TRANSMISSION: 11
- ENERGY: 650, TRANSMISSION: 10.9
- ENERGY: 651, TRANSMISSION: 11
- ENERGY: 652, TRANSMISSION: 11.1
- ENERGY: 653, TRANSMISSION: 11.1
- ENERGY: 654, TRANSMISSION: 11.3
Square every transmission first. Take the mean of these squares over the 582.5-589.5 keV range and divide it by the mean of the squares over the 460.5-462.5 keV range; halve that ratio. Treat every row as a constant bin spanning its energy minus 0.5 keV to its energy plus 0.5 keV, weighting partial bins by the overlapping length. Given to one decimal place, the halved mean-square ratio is 1.4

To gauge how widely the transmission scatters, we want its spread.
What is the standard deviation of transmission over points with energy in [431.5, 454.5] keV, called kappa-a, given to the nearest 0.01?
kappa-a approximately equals 0.24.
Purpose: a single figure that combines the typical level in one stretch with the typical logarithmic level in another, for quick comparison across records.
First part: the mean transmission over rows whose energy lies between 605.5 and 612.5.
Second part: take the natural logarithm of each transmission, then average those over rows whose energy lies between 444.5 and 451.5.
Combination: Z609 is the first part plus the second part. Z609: 14.7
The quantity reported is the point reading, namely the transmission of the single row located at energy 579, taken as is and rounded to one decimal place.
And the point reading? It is 14.2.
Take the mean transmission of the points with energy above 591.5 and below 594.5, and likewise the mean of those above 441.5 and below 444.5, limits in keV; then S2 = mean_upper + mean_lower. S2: 23.1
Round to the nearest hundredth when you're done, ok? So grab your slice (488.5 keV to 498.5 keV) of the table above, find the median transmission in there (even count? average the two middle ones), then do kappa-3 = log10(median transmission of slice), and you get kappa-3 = 0.94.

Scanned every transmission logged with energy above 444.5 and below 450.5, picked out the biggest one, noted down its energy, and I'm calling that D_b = 447 keV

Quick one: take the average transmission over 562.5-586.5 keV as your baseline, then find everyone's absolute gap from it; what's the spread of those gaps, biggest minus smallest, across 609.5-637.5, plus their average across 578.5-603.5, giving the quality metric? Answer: 2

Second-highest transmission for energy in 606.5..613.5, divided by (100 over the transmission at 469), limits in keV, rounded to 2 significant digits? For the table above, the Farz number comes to 1.1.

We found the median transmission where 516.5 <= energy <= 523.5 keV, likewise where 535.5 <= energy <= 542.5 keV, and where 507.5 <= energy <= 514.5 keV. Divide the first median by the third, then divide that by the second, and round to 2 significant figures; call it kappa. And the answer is 0.088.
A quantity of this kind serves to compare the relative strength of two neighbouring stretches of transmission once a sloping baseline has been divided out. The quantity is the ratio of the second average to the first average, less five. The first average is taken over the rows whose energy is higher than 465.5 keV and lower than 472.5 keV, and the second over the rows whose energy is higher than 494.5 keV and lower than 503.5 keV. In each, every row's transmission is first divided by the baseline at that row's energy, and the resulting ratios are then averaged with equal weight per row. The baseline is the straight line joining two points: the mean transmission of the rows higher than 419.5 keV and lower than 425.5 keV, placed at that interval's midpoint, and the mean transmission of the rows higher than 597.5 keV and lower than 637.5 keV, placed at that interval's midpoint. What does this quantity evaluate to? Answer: -3.91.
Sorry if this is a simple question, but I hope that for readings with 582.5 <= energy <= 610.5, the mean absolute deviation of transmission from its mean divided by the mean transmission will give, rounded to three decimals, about 0.046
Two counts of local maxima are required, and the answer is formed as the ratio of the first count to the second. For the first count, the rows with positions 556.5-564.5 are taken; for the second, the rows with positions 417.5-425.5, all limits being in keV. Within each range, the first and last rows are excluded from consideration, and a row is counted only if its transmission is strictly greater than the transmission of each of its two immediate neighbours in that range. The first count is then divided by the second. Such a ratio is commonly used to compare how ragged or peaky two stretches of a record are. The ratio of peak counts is 0.50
